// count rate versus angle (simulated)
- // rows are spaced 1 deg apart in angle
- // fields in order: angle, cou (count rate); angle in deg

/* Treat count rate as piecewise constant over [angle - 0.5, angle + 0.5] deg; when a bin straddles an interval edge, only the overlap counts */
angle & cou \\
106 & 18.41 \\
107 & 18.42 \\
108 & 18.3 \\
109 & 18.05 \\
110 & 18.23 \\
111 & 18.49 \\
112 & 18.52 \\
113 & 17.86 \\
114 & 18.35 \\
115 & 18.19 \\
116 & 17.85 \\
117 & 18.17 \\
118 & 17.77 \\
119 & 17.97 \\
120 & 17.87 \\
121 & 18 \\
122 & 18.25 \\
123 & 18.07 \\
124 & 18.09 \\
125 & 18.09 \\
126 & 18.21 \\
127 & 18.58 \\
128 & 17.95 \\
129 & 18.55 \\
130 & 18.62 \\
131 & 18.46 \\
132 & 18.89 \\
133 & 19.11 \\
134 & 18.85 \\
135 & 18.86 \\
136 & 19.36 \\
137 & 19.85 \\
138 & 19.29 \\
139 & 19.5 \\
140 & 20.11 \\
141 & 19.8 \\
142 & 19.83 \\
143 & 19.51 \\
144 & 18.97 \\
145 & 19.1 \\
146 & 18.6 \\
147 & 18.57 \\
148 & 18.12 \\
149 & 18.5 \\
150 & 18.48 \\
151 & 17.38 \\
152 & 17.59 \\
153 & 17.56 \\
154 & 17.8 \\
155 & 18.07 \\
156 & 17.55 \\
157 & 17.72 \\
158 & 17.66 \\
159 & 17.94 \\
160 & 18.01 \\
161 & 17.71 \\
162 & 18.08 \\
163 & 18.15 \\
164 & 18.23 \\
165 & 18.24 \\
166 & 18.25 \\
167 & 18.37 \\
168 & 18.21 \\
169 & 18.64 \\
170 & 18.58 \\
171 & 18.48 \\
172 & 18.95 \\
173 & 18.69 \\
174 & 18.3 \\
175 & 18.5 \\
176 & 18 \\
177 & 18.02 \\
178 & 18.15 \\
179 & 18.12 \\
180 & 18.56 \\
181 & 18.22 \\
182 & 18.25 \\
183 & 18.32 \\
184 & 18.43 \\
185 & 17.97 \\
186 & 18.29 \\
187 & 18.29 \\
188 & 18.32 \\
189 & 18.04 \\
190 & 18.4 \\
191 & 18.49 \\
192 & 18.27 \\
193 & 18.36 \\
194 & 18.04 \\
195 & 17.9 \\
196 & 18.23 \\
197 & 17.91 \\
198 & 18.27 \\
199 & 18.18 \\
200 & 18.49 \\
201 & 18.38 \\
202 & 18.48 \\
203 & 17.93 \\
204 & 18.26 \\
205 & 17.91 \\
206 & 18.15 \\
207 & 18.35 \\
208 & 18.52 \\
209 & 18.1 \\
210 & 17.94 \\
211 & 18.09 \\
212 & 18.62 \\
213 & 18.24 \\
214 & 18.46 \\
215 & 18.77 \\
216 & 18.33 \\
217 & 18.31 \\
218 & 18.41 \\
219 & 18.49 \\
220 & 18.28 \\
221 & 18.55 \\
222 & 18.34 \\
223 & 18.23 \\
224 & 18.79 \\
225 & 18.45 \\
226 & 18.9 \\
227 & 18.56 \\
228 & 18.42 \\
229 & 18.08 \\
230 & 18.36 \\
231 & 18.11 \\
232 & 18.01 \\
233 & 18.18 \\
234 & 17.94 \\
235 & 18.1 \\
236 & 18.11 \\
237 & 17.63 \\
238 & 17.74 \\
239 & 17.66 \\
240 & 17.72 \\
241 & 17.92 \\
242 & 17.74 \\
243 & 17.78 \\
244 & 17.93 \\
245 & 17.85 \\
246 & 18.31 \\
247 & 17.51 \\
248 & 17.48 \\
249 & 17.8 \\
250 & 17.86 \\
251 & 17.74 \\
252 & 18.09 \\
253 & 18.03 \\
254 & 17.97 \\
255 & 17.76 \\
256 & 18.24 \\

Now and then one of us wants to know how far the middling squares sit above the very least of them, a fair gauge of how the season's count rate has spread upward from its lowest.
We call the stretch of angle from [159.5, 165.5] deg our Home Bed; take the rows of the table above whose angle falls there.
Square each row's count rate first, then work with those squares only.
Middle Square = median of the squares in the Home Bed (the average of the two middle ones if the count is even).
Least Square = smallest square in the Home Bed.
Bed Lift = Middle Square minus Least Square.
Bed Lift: 15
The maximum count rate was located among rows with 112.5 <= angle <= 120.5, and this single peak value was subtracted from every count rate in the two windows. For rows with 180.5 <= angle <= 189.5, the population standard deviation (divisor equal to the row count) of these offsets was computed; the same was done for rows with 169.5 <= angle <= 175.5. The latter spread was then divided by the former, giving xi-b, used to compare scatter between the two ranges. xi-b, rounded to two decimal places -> 1.48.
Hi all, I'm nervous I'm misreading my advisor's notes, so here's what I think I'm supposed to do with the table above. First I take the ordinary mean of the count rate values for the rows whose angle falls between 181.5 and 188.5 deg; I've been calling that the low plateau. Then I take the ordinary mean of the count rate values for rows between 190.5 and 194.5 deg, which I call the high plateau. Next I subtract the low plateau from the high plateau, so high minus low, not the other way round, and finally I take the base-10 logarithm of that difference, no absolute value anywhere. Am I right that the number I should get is -1.6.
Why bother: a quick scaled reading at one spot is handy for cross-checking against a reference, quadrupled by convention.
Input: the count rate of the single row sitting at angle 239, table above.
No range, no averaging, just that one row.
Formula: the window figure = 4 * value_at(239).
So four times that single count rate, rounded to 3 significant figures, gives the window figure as 70.6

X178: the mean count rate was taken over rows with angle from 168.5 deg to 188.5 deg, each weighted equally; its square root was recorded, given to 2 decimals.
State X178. 4.28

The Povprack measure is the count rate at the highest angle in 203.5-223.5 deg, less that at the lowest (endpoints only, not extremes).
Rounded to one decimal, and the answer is 0.0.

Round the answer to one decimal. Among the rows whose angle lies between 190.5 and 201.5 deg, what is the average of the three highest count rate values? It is 18.5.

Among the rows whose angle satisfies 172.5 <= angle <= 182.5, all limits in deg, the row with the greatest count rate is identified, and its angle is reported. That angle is 173 deg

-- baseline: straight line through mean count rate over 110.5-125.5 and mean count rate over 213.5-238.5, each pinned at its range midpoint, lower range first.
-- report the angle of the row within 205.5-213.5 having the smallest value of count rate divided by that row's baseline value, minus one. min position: 210 deg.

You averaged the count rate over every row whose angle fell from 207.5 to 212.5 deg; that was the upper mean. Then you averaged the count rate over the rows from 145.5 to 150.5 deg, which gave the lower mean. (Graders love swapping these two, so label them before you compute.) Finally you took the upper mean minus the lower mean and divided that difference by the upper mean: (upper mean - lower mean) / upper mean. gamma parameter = -0.011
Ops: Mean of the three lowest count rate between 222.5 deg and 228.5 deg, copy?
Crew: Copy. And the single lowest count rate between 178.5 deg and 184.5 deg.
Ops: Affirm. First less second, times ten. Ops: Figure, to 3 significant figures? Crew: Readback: 2.47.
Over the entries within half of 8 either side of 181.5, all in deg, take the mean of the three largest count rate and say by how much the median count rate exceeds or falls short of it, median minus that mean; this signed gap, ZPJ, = -0.20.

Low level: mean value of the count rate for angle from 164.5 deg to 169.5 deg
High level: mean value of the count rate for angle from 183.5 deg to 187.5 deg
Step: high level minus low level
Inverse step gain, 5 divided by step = -52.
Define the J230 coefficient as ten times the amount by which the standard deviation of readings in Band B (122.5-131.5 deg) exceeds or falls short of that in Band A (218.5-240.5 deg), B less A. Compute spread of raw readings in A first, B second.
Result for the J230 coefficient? -0.9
